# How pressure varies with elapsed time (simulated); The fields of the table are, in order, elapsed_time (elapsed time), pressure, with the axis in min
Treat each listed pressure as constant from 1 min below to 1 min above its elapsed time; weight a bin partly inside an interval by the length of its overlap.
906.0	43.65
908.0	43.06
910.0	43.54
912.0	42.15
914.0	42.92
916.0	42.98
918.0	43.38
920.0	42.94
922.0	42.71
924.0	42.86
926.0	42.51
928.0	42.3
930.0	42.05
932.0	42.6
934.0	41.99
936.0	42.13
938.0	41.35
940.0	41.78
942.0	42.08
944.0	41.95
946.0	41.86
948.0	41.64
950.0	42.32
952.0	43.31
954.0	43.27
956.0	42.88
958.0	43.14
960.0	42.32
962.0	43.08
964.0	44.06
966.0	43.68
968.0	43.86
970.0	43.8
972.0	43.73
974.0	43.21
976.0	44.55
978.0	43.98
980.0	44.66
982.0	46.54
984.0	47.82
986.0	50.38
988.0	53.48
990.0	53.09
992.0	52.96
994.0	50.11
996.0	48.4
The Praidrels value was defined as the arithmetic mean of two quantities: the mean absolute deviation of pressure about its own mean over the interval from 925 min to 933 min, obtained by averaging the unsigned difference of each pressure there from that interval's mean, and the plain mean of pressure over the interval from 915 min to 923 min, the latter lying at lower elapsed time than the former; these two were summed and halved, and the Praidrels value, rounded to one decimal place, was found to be 21.6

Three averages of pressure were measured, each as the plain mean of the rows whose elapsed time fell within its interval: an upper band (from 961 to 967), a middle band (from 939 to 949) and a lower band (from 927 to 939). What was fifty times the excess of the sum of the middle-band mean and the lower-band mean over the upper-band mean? 2016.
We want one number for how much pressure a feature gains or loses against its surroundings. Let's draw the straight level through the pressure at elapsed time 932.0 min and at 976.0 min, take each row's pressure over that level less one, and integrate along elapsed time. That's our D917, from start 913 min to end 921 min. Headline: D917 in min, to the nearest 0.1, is 0.2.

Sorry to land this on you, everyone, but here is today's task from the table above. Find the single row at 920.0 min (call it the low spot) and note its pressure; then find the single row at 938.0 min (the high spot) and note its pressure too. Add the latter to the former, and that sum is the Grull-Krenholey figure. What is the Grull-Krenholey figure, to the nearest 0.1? 84.3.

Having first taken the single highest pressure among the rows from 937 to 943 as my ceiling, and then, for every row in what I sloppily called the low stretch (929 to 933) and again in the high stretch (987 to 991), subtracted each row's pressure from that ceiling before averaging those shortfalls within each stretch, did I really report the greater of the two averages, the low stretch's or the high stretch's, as -0.2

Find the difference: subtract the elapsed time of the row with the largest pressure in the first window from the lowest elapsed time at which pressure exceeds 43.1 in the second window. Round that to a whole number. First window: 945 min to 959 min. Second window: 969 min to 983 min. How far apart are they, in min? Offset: 18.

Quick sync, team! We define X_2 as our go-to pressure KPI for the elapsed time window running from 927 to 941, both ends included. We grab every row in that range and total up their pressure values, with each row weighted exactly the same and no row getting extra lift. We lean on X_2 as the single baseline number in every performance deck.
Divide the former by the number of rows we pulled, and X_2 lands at 42.0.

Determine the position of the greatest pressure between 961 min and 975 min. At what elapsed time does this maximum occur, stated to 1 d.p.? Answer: 964.0 min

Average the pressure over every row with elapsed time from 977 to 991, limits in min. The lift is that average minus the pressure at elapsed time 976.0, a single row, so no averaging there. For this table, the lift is 4.0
